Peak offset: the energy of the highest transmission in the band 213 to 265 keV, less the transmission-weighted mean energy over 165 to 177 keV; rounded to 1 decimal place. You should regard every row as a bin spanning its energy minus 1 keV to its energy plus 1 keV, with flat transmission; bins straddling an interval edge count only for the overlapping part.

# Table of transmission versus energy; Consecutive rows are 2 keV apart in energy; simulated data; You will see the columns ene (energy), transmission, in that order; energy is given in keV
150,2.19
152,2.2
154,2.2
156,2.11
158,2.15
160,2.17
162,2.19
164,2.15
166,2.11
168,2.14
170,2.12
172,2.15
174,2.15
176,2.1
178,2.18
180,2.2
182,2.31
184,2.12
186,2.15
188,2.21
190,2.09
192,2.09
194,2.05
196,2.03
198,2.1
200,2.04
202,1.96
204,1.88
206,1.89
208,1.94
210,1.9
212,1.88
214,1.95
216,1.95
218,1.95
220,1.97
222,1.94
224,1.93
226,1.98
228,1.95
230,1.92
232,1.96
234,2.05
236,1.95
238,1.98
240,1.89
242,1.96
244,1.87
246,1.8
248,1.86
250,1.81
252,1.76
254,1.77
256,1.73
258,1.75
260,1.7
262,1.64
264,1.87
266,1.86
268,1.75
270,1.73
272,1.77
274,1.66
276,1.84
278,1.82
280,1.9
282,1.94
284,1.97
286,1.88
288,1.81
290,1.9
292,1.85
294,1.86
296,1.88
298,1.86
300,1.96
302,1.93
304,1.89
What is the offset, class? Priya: 63.0 keV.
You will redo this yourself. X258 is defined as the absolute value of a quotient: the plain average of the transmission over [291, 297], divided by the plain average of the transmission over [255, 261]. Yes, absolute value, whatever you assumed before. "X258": 1.08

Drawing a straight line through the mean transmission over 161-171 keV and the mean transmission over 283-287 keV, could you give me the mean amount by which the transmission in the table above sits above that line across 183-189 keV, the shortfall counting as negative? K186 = 0.05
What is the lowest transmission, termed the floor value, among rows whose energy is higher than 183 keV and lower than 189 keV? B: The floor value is 2.12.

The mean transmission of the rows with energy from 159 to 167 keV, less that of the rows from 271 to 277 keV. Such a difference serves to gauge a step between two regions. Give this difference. 0.40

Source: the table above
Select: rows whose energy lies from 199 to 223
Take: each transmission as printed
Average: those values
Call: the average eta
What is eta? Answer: 1.94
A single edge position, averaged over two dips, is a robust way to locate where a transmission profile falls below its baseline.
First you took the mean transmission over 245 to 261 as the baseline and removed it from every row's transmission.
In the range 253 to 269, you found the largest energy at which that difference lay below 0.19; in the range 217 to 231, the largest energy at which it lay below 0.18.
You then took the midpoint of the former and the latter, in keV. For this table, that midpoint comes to 249 keV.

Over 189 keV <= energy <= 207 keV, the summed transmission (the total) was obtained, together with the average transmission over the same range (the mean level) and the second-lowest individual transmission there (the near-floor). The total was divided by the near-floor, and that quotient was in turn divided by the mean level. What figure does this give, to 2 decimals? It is 4.76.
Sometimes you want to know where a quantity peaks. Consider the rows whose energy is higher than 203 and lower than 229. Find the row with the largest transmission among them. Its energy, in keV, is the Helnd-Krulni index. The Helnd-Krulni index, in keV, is 226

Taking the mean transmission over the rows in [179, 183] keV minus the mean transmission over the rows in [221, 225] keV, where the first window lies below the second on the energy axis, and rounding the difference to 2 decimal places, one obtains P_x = 0.32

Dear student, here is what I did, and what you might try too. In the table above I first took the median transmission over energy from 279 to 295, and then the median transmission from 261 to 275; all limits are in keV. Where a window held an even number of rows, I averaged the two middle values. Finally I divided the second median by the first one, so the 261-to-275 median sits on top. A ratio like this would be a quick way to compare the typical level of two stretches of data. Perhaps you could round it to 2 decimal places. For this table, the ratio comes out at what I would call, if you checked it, 0.93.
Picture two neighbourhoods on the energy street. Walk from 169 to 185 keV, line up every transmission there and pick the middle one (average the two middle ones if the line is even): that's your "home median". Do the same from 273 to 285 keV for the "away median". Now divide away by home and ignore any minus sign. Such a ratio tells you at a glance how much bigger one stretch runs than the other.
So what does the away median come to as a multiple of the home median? 0.87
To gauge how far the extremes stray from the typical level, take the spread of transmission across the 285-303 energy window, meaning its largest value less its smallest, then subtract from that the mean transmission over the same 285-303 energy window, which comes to -1.73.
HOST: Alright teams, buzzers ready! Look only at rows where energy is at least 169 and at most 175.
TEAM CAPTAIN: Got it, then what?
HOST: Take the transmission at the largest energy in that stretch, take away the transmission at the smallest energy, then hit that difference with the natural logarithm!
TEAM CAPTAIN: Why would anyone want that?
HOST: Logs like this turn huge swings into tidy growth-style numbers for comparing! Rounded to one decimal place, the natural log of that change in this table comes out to -3.5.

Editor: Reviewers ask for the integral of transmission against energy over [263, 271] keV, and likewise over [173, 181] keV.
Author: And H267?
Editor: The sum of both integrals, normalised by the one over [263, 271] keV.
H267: 2.20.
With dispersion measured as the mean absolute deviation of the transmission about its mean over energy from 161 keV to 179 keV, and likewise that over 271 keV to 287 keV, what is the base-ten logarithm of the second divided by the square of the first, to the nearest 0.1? 2.2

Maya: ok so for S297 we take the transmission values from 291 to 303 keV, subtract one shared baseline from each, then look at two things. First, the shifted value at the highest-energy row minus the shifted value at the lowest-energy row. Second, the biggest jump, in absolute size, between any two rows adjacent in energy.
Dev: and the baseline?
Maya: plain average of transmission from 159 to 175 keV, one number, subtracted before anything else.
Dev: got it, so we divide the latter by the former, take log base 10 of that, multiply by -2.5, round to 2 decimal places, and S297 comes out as -0.24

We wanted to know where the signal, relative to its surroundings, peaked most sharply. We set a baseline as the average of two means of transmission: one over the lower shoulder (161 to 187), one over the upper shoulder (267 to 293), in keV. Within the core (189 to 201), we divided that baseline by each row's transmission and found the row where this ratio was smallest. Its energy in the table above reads 198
